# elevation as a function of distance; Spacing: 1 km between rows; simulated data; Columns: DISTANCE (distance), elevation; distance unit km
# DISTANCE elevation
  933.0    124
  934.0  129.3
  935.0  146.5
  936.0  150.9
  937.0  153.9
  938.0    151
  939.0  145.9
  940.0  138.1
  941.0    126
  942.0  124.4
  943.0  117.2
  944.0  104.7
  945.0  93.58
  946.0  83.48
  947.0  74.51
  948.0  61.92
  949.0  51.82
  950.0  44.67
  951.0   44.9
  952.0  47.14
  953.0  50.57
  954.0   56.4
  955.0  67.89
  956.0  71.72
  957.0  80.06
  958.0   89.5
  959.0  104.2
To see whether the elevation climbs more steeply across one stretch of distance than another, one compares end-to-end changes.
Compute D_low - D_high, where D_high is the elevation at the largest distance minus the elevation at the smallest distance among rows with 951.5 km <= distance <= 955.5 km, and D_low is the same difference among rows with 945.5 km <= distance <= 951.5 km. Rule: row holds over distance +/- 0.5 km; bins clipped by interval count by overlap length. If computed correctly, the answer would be -59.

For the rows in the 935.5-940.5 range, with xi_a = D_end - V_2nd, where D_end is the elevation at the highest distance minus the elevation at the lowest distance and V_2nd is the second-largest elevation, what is -164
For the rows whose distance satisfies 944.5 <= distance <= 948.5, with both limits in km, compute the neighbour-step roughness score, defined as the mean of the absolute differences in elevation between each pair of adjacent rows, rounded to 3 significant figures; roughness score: 10.6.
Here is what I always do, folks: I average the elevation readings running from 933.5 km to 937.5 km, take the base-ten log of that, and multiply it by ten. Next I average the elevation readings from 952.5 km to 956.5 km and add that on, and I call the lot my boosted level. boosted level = 83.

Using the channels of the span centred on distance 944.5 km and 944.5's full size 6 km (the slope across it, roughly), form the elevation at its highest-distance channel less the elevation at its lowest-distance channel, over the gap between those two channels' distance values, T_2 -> -10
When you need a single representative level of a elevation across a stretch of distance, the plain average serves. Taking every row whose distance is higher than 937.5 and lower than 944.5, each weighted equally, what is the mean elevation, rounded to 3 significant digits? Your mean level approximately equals 130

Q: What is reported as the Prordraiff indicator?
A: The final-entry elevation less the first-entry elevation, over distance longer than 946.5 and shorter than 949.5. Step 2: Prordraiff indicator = -23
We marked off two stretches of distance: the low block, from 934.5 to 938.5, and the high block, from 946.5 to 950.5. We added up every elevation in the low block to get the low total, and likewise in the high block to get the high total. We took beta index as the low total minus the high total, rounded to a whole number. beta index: 369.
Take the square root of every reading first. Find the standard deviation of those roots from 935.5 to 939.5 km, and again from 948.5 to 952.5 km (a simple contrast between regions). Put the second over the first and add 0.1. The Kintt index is 1.9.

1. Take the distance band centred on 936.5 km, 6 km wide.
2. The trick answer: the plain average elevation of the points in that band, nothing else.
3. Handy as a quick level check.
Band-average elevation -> 146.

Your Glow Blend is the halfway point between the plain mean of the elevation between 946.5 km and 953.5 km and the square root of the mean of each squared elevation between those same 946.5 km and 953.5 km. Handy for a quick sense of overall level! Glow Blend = 54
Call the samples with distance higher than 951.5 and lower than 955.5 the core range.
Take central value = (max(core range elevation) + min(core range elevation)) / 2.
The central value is 58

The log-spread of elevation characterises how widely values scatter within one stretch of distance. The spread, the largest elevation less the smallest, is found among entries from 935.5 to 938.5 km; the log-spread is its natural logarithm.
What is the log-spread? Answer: 1.1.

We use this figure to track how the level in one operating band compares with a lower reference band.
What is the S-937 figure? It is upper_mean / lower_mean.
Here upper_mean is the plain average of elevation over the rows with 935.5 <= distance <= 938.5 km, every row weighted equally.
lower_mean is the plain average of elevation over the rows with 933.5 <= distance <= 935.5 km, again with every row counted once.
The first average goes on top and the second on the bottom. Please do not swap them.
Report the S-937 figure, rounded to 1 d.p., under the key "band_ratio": 1.1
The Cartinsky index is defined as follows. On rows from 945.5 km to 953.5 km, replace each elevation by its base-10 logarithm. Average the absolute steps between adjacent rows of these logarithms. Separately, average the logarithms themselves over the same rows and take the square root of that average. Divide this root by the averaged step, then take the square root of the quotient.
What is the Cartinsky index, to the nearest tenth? 5.3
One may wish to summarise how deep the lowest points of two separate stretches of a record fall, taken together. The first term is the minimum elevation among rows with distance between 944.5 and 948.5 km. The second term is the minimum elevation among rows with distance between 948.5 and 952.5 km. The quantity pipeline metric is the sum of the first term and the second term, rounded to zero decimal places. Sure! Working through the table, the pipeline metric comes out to 107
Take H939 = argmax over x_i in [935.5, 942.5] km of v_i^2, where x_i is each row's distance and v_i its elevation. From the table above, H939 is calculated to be 937.0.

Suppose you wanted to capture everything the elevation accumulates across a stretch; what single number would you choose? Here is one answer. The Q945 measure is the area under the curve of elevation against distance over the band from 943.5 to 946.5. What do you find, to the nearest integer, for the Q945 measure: 282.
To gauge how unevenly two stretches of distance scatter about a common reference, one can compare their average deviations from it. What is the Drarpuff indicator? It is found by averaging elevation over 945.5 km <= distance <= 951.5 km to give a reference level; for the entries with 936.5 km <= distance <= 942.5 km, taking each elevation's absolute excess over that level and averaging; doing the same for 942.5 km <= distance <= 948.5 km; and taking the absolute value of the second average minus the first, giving 51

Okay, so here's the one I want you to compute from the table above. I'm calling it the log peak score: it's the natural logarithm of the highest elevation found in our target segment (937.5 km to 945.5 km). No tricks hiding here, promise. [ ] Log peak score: 5.0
